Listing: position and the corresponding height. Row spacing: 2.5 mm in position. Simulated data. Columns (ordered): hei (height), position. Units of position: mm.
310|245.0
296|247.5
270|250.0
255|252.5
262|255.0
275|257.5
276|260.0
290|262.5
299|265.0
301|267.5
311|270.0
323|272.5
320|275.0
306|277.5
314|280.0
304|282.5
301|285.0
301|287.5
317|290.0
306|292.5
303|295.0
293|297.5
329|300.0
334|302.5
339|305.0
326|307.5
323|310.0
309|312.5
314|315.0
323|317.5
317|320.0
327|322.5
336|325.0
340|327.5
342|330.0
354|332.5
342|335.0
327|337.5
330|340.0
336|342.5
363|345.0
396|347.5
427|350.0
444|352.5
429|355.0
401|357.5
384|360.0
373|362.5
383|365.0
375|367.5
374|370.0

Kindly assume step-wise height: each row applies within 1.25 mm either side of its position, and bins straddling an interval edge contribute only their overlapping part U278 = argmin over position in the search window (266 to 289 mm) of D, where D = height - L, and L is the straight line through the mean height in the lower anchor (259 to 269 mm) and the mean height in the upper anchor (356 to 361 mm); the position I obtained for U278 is 287.5 mm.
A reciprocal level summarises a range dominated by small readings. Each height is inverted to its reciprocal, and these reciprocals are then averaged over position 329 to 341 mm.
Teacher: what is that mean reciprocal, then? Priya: 0.0030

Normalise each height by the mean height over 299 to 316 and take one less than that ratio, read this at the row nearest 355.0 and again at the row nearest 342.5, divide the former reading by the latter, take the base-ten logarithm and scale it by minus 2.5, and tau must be -2.4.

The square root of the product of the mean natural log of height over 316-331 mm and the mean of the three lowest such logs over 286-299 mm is 5.75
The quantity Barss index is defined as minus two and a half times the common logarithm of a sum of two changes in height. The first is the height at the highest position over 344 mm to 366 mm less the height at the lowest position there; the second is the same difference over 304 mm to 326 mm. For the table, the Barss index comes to -3.08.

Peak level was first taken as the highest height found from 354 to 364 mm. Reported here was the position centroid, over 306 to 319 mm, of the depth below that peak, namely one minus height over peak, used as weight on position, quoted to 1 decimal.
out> 312.6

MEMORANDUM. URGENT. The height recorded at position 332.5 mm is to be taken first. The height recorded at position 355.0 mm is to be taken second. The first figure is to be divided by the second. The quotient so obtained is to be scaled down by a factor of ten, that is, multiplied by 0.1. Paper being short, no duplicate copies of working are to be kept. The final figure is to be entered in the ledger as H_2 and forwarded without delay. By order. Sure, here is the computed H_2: 0.0825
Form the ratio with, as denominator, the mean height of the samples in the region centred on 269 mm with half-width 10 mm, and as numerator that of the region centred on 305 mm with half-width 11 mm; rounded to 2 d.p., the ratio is 1.05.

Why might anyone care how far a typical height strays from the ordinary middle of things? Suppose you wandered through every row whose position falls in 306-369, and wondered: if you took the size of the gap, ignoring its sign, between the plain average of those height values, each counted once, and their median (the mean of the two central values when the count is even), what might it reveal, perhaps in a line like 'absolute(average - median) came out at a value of 14.8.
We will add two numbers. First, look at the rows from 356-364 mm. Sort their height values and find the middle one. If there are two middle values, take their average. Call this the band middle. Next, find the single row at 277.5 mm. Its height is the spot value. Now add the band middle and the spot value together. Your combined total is 690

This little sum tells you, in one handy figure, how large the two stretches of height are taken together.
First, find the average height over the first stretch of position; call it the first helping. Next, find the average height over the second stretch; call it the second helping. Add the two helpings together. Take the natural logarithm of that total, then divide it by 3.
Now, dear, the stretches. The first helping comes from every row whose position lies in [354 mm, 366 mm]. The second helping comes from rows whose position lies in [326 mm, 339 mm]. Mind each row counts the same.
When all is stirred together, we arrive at 2.20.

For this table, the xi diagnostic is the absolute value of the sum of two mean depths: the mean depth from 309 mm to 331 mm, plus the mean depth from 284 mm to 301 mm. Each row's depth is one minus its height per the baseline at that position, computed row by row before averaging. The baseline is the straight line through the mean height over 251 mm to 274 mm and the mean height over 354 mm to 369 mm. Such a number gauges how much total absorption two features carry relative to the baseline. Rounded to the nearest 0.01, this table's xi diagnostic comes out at 0.10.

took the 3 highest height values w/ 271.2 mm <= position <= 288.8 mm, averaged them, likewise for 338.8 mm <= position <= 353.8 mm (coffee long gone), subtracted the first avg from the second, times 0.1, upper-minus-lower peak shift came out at 10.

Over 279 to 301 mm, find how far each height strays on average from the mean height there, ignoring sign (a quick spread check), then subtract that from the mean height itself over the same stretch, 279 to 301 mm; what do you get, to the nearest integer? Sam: 299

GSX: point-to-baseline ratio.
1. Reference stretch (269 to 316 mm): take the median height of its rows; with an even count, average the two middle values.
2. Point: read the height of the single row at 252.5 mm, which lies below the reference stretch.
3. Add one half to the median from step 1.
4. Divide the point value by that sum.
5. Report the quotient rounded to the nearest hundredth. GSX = 0.81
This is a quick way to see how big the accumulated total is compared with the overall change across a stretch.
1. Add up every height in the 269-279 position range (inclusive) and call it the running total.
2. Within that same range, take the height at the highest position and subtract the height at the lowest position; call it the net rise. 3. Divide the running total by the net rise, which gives -252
